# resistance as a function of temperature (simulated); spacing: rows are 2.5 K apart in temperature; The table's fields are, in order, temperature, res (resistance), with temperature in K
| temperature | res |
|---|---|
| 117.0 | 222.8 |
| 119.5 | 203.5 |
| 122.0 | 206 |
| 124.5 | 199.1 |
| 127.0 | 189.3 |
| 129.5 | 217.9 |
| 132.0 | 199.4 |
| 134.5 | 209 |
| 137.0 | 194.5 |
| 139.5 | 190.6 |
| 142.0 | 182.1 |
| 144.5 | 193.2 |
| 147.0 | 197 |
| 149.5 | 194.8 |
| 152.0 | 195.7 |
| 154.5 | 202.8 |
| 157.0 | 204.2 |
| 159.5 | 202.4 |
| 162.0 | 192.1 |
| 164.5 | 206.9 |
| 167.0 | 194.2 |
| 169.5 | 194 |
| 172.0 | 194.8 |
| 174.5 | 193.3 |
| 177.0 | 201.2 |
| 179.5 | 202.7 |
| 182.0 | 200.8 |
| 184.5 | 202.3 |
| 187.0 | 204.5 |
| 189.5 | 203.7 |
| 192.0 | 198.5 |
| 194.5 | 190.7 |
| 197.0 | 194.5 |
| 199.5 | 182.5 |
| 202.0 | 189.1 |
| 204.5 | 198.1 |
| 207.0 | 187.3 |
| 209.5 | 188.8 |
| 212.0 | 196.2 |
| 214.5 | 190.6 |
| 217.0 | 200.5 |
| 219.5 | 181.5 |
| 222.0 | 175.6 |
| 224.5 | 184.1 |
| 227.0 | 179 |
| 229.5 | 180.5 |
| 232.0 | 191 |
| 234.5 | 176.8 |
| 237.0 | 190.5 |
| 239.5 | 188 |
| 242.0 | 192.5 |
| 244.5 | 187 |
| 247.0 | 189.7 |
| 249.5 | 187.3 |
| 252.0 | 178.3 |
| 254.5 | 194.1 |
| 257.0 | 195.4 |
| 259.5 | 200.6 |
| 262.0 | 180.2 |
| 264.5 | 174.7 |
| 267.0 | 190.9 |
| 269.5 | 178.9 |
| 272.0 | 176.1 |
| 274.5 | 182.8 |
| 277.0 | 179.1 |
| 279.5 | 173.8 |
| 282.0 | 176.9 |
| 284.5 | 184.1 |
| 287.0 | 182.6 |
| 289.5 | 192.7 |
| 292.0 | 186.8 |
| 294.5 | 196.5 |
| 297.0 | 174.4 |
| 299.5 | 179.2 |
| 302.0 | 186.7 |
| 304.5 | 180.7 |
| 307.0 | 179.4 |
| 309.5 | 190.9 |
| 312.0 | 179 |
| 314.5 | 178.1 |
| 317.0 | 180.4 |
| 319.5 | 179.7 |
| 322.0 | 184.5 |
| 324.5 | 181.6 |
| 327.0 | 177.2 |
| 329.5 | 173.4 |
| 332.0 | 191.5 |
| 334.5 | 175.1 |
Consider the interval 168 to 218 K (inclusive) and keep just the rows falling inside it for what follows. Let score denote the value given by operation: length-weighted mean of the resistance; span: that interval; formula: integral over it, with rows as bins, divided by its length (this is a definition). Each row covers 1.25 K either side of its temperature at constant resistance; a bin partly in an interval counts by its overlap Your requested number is 195.7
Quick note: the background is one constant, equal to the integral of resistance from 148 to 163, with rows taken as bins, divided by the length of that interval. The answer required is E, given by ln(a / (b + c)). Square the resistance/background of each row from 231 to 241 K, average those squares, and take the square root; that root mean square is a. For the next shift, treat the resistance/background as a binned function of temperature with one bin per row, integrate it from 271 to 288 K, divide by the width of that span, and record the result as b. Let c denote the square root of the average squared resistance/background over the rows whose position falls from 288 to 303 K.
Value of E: -0.67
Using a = 0.94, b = 0.90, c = 0.937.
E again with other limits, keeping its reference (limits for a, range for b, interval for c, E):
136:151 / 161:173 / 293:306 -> -0.68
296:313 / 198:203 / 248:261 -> -0.73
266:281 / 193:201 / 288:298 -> -0.74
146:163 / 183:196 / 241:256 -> -0.67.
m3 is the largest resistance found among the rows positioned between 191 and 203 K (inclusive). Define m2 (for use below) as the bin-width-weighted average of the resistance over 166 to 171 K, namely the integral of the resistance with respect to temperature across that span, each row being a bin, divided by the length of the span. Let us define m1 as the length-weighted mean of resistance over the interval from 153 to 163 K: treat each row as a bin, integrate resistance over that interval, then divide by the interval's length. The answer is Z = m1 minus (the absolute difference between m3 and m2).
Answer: 196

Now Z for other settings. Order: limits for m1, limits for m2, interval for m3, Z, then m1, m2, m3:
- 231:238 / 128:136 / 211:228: 179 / 186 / 208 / 200.5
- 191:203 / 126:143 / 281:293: 186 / 191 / 198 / 192.7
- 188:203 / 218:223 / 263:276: 182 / 193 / 180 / 190.9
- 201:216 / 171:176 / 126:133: 168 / 192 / 194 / 217.9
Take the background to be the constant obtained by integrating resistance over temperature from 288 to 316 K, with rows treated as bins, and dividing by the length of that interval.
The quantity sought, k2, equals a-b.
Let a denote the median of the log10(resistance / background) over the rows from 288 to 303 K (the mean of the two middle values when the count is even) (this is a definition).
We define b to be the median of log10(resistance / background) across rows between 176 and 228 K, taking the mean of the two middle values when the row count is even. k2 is -0.018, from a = 0.006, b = 0.024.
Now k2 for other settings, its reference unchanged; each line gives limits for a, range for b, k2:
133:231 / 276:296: 0.026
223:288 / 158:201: -0.034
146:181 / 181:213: 0.000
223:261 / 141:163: -0.017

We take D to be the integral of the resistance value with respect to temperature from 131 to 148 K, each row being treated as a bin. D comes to 3315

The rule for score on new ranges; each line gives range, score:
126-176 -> 197.5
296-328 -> 181.0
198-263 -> 187.9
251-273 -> 185.7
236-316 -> 184.6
